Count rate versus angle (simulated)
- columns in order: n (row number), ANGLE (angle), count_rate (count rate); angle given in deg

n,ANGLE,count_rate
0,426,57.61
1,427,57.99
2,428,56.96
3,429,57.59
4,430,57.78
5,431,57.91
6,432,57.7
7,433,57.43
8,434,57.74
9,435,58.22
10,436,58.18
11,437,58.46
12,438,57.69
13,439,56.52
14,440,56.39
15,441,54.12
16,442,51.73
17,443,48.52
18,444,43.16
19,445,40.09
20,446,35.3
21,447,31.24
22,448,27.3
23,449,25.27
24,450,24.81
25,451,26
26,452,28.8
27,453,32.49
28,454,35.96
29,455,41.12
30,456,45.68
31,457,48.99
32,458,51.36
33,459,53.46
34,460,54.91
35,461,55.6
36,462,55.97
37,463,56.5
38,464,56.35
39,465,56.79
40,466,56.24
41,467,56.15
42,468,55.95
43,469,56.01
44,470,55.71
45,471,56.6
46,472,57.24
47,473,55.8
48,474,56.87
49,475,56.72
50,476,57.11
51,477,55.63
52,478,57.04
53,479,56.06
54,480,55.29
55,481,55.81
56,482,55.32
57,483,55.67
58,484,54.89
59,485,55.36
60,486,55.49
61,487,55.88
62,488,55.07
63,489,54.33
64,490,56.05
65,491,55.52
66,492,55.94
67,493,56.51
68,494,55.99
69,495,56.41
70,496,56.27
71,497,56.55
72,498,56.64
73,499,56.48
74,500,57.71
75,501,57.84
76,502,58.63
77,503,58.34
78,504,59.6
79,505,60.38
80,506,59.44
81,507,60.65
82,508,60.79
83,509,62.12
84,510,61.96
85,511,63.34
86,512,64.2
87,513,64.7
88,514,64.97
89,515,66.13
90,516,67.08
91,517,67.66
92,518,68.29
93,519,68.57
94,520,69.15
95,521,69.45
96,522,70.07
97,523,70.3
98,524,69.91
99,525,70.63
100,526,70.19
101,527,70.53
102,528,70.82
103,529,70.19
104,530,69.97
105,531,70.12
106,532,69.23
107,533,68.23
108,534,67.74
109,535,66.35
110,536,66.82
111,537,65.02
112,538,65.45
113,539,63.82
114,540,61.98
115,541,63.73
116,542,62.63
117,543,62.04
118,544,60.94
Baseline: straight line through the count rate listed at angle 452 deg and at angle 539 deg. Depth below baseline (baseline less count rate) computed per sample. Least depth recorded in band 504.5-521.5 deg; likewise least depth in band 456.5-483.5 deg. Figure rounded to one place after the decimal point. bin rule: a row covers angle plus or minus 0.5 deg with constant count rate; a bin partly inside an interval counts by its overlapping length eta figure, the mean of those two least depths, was -18.1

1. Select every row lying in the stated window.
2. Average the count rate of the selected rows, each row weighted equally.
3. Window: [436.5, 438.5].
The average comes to 58.1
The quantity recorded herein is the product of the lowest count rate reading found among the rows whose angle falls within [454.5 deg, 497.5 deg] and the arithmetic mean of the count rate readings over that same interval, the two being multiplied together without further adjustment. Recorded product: 2265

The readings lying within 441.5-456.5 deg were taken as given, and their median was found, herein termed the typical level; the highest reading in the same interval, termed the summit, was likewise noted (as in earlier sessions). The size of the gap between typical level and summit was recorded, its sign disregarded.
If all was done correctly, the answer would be 16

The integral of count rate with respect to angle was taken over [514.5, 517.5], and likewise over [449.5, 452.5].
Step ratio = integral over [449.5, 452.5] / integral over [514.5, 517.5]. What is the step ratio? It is 0.40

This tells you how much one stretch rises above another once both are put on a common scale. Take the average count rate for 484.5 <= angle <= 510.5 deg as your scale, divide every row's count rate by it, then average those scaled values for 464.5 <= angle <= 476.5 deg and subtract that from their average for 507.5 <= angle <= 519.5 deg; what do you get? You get 0.15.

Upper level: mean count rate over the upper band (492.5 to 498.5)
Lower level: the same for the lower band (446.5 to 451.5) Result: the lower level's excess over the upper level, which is -29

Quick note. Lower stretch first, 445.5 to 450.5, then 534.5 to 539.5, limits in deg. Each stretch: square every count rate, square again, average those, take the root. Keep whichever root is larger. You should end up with 4293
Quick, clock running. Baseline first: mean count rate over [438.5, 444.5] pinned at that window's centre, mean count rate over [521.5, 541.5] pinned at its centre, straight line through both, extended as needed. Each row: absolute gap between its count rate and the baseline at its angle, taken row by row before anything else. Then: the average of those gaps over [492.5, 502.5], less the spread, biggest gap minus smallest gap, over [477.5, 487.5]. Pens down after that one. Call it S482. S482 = 2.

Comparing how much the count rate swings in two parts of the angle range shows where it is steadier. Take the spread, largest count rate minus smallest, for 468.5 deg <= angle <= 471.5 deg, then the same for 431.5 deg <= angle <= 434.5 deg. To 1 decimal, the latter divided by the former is 0.3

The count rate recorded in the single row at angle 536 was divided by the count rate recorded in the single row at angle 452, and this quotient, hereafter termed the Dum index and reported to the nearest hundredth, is 2.32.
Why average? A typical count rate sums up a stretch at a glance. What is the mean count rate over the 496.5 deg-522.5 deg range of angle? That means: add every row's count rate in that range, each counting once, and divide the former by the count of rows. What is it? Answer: 63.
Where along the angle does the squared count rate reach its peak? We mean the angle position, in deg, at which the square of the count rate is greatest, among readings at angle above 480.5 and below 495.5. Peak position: 493 deg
